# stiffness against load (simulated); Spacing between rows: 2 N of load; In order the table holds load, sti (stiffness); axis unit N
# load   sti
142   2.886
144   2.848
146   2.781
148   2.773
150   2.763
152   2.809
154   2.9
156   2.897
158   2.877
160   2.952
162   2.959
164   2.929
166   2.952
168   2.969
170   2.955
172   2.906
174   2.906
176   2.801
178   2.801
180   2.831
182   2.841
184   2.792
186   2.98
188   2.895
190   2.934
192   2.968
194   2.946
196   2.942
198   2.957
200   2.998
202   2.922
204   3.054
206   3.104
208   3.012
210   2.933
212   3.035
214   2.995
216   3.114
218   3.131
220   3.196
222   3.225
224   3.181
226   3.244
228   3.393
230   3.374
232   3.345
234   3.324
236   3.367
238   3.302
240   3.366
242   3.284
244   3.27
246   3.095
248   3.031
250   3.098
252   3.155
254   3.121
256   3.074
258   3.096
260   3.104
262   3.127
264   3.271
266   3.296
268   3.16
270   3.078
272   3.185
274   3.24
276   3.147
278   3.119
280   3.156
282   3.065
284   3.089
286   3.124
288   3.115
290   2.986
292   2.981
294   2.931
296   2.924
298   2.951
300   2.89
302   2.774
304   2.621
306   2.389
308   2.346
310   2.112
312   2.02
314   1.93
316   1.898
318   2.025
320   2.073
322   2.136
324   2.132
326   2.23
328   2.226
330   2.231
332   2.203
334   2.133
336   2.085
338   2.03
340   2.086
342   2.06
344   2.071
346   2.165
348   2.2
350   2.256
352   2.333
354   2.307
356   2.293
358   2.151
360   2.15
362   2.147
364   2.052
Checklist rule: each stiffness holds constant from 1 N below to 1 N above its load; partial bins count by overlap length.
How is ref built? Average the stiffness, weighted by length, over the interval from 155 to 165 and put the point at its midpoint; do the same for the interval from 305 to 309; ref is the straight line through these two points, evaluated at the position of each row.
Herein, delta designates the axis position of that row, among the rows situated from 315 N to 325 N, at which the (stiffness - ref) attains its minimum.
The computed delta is 316 N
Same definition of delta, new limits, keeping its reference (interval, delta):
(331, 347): 338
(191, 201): 194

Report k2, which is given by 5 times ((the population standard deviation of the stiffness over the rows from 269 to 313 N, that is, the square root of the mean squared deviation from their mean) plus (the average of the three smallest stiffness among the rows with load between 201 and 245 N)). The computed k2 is 16.5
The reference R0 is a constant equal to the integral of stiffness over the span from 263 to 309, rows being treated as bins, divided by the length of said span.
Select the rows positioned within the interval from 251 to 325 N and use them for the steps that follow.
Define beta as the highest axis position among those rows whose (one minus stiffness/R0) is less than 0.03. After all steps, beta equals 298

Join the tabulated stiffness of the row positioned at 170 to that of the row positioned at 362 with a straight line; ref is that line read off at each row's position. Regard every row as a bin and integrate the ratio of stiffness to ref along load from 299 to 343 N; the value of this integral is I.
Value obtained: 42 N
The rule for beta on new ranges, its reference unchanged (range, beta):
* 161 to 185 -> 174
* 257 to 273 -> 272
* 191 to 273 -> 272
